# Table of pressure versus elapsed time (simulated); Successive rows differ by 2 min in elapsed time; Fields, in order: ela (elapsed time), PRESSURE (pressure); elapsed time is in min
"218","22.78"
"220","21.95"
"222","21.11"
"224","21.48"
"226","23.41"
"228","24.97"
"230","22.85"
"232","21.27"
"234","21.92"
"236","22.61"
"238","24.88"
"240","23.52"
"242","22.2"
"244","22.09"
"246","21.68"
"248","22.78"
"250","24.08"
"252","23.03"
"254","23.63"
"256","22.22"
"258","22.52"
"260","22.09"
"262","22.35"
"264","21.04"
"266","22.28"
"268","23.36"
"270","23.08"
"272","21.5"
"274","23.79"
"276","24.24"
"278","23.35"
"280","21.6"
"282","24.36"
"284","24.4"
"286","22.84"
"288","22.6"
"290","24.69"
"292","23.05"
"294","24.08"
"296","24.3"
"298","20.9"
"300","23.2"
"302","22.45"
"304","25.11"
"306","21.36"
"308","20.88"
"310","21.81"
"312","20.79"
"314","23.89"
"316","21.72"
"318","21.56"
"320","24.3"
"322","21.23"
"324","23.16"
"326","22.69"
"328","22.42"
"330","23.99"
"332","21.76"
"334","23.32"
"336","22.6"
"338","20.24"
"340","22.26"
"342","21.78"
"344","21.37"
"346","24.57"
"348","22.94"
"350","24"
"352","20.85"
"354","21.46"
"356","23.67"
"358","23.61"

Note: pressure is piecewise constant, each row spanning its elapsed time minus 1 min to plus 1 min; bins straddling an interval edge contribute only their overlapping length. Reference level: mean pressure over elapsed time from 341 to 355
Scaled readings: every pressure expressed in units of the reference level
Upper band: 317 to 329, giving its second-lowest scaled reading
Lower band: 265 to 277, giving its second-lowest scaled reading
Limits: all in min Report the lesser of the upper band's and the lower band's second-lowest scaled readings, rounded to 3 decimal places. 0.961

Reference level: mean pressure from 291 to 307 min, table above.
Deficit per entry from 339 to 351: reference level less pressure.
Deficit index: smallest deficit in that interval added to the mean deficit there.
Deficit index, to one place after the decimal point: -1.3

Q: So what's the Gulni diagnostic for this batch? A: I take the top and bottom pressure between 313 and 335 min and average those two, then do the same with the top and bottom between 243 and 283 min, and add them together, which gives 45.5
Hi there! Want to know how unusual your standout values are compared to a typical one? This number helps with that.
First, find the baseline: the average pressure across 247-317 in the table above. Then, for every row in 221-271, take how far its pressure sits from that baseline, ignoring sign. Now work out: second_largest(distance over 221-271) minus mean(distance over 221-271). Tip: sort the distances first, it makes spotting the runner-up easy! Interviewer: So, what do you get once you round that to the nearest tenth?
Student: 1.2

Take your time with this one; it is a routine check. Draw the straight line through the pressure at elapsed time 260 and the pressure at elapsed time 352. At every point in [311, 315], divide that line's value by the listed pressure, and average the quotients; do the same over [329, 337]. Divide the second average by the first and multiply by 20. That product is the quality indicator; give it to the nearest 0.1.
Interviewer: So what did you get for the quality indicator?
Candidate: 19.2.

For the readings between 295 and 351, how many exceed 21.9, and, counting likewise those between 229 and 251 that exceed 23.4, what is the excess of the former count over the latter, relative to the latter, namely 4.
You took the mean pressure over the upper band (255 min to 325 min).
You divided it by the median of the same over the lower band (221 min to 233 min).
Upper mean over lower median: 1.03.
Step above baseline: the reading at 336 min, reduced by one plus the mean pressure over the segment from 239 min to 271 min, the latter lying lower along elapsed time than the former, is -1.0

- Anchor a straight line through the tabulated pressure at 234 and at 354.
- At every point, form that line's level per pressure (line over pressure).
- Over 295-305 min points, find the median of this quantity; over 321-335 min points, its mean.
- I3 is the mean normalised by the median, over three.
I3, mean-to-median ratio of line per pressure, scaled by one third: 0.340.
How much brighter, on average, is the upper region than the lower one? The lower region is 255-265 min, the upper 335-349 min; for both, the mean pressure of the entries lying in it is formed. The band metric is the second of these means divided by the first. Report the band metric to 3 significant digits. 1.01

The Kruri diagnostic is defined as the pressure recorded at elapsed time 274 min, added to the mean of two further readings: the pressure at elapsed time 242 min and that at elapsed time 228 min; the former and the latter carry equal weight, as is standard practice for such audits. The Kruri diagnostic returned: 47.4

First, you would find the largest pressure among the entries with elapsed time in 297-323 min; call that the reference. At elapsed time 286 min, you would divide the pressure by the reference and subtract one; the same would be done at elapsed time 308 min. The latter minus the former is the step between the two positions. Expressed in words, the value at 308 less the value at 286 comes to -0.08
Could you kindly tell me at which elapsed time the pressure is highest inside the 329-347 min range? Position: 346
